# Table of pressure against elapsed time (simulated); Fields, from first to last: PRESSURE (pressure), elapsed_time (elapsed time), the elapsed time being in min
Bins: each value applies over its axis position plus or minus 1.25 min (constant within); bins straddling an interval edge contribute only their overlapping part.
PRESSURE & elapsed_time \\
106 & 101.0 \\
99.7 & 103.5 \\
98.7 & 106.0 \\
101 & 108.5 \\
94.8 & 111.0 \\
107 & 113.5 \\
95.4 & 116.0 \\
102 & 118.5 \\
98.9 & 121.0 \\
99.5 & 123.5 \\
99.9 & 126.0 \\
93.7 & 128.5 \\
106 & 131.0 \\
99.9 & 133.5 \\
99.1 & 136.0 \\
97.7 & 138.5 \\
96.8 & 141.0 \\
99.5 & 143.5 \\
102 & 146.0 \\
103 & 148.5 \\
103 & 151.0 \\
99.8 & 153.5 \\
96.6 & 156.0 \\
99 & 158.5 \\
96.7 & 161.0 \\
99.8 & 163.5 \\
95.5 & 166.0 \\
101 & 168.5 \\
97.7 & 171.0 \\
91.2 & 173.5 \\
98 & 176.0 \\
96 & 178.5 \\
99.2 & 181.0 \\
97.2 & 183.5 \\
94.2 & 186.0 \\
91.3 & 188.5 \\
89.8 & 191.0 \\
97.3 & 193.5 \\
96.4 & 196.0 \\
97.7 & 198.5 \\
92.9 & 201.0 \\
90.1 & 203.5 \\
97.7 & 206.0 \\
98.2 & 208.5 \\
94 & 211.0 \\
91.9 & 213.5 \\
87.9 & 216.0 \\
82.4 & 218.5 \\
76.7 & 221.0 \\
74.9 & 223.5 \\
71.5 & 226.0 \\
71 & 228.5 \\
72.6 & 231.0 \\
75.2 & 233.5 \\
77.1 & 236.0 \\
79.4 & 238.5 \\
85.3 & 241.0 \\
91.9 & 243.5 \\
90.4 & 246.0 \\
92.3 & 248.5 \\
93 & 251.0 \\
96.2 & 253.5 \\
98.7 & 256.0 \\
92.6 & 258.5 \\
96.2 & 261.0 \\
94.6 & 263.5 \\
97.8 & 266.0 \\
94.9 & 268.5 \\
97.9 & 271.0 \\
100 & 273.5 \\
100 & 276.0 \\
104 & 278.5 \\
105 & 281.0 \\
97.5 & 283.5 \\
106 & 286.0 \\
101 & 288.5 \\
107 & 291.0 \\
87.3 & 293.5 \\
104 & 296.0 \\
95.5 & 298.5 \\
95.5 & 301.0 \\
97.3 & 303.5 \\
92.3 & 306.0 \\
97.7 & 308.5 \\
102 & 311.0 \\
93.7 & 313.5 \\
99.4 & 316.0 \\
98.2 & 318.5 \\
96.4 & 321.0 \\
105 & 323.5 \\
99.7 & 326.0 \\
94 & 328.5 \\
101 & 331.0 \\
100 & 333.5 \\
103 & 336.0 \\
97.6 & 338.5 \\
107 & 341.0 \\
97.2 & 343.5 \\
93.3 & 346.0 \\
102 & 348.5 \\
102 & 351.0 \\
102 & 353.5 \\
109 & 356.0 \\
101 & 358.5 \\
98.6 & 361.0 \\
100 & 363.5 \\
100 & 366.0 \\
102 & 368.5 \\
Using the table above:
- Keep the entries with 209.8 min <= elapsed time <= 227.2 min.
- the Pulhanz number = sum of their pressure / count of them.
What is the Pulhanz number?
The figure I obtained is 83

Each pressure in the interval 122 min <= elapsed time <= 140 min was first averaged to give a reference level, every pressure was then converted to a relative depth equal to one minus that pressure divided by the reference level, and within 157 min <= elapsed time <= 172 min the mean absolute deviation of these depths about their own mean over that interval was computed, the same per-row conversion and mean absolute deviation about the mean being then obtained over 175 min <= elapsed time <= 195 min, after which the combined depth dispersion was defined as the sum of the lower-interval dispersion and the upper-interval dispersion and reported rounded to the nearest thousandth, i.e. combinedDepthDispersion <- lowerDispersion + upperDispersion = 0.044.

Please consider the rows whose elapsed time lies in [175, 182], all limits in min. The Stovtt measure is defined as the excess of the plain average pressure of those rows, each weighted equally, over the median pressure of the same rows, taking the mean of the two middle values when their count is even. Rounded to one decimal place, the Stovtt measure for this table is -0.3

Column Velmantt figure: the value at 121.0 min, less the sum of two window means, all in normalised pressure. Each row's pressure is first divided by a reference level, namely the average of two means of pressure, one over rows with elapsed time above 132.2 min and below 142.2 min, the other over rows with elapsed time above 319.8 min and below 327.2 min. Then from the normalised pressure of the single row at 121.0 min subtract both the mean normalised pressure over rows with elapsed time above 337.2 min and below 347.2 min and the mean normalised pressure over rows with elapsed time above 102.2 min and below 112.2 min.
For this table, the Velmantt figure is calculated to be -0.99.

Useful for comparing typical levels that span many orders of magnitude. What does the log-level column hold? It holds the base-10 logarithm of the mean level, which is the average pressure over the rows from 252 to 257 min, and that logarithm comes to 1.99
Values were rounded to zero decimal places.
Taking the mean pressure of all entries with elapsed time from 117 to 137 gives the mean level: 100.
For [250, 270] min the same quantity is 96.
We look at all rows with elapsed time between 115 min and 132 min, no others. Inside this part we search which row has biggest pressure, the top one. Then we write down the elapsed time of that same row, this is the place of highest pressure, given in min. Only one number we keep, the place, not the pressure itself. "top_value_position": 131.0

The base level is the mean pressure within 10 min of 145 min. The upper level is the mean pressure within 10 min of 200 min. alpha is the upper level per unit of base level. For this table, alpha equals 0.95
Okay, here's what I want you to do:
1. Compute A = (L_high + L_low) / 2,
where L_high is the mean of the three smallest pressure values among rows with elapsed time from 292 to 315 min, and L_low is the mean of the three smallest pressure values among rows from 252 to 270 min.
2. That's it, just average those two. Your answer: 93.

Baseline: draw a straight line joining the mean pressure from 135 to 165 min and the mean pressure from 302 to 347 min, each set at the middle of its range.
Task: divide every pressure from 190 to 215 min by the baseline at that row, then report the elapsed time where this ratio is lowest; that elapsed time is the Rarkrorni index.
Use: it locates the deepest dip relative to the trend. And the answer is 191.0 min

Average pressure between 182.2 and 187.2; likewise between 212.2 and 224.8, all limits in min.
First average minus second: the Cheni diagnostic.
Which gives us 13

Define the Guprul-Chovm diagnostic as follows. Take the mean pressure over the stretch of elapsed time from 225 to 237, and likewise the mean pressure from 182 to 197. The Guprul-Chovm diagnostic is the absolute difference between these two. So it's 21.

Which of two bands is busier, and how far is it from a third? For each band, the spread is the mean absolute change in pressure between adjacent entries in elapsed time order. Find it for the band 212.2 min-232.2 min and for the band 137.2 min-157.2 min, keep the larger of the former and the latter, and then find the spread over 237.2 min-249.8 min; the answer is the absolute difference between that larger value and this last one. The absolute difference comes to 0.8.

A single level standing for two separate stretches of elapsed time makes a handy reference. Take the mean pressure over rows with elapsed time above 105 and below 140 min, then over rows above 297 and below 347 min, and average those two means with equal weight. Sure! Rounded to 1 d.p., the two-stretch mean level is 98.9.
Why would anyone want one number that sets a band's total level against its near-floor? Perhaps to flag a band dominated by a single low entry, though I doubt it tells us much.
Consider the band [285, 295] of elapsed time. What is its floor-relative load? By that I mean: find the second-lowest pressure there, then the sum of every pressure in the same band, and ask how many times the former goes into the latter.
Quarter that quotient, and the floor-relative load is 0.99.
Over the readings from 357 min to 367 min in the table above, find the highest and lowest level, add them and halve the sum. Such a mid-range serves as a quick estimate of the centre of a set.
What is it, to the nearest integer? 100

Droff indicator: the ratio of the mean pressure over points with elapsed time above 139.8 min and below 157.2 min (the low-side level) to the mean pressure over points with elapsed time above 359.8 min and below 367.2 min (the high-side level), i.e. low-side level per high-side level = 1.01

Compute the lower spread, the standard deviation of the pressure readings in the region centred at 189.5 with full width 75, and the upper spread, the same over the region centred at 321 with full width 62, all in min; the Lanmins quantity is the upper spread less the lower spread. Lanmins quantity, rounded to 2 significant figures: -2.8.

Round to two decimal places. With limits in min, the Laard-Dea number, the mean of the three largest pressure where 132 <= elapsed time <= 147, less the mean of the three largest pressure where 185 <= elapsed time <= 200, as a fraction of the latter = 0.03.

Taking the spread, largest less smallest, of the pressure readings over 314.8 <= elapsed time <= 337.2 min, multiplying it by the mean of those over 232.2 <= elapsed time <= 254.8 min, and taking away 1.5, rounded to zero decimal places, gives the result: 953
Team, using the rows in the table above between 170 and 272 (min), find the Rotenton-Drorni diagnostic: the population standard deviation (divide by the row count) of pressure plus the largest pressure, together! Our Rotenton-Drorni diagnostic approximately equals 108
